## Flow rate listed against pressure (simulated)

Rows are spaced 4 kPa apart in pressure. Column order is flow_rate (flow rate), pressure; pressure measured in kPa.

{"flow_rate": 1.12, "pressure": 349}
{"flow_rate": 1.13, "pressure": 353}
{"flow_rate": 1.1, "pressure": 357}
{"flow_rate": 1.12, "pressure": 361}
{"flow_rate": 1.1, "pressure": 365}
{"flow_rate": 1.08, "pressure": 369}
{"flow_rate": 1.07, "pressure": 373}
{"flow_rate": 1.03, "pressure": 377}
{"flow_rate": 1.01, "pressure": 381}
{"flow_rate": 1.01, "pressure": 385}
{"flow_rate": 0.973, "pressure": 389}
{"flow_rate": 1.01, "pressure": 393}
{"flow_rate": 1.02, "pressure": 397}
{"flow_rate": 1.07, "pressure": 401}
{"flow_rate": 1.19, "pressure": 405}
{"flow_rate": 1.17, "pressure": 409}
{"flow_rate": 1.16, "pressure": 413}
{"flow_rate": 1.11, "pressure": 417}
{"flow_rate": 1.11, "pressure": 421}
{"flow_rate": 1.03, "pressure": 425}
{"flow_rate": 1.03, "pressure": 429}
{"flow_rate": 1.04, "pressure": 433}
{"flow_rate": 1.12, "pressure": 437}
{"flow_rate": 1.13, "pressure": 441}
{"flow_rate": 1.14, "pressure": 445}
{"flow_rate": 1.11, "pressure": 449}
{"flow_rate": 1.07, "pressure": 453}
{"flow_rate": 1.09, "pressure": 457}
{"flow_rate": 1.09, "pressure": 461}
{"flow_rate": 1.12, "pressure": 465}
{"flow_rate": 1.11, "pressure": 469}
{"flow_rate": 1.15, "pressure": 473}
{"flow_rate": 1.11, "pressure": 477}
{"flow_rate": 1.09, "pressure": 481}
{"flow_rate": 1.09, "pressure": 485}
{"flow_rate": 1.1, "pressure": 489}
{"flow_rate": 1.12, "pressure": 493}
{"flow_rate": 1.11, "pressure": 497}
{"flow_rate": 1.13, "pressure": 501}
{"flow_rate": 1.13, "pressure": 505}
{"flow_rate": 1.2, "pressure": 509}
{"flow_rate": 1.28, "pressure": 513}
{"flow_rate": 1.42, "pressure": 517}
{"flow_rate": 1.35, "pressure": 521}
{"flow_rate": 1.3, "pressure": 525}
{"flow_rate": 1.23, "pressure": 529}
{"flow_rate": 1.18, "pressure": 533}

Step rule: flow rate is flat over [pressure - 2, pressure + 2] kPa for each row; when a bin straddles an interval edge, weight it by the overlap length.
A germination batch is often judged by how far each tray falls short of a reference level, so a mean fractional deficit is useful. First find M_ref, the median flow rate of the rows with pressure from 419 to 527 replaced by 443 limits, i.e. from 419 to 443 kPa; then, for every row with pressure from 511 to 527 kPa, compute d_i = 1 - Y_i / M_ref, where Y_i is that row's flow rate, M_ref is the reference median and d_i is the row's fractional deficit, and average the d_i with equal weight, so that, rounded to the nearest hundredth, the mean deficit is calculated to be -0.24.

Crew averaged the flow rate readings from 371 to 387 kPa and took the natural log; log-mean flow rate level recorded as 0.030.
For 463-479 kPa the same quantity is 0.116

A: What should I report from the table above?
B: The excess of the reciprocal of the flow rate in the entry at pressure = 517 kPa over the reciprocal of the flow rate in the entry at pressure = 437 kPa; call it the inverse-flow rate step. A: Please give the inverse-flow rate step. -0.19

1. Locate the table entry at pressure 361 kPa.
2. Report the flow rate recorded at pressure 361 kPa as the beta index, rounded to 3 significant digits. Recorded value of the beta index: 1.12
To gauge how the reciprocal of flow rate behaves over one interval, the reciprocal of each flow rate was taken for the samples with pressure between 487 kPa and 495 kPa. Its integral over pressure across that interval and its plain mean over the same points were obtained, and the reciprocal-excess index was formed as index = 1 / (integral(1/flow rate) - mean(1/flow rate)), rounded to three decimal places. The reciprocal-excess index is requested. 0.159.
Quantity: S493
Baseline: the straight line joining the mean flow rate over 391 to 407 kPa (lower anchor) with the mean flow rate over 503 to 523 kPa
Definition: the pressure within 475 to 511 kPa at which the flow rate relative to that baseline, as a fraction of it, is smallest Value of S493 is 485 kPa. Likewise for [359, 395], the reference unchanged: 389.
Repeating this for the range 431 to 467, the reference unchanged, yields 453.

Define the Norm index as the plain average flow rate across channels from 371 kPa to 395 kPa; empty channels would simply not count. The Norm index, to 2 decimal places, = 1.02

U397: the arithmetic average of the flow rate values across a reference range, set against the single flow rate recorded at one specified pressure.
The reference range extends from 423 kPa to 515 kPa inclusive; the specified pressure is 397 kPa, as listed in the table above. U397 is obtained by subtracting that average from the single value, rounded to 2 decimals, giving -0.09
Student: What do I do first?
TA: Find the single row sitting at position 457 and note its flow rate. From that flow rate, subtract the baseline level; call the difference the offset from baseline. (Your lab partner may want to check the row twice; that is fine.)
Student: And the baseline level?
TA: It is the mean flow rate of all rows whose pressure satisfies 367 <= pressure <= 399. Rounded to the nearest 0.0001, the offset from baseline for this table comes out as 0.0646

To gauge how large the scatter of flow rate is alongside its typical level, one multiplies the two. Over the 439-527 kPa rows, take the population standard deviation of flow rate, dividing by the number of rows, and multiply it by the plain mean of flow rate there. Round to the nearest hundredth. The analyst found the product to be 0.11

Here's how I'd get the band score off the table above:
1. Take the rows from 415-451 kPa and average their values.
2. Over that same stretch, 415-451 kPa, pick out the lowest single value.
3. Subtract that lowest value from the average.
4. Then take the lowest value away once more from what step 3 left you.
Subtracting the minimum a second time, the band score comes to -0.97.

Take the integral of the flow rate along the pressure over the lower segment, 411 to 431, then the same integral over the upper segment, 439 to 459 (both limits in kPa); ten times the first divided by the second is 9.82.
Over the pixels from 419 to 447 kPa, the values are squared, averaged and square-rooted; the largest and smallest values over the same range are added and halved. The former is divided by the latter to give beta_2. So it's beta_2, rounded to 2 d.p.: 1.00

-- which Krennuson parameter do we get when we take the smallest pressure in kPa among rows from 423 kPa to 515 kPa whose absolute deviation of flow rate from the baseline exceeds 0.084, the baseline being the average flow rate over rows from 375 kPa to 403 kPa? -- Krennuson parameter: 437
